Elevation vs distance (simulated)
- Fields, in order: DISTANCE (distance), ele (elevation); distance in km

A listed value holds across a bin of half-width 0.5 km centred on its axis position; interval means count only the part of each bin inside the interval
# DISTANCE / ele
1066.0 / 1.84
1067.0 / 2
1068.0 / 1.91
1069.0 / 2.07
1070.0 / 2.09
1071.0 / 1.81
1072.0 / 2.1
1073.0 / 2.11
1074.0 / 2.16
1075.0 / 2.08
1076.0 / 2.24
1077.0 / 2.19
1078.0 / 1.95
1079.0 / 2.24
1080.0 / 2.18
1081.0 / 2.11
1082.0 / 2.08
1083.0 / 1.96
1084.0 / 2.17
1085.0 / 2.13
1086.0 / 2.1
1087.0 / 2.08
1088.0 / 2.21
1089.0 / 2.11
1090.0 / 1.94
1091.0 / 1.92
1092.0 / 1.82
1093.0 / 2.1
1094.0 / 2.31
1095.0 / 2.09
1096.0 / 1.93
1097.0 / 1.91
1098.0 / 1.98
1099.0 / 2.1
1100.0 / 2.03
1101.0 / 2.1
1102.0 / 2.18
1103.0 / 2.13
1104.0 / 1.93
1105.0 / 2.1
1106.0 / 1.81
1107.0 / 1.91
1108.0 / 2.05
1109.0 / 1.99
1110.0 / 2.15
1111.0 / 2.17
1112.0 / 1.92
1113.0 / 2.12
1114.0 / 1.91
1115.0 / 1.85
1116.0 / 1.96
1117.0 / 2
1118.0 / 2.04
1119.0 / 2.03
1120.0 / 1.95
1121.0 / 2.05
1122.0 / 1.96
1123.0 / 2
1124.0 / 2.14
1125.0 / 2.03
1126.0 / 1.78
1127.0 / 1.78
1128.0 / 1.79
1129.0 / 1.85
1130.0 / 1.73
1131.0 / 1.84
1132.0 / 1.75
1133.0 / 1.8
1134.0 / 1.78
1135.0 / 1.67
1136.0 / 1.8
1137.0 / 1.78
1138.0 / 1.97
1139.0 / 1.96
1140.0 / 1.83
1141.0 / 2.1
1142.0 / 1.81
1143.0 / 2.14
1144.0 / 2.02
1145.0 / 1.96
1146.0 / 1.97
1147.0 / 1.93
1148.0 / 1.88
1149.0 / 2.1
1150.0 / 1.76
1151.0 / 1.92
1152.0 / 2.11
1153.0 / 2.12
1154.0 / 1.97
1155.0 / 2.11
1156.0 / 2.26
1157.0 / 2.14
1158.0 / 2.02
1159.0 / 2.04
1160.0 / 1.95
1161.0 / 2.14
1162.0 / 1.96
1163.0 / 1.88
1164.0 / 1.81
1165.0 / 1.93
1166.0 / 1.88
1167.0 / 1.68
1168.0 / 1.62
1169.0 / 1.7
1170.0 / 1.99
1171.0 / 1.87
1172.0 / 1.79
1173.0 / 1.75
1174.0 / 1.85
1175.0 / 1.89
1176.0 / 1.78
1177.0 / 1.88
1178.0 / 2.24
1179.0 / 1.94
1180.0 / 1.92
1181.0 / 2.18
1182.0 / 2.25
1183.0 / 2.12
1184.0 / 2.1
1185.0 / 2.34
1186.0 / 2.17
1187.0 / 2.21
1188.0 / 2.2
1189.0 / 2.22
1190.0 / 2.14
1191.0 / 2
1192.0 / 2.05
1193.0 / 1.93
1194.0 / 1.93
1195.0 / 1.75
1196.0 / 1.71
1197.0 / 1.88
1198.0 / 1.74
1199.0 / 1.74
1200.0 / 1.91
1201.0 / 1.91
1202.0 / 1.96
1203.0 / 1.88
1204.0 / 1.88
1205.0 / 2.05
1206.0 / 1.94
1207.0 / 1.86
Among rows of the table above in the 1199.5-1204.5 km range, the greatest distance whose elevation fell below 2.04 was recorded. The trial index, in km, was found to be 1204.0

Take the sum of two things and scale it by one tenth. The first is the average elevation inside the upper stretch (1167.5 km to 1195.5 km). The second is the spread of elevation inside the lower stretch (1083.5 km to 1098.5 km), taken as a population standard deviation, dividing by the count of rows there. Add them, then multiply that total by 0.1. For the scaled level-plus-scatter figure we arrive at 0.212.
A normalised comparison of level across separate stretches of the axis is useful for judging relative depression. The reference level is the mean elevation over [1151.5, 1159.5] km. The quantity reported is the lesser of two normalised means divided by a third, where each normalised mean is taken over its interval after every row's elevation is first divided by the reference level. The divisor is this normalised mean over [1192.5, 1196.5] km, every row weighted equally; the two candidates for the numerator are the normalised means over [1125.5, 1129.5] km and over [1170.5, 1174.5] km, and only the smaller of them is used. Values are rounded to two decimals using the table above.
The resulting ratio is 0.98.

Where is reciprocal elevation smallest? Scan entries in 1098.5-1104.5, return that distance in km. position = 1102.0 km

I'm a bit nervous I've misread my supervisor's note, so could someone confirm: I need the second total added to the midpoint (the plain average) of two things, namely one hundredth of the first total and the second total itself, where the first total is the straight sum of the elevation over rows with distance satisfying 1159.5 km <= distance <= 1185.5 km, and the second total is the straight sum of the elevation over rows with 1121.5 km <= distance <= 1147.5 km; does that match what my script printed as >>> 74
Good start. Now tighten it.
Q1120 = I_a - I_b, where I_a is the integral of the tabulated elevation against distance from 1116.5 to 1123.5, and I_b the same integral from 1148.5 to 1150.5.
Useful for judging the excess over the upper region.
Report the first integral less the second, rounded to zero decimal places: 10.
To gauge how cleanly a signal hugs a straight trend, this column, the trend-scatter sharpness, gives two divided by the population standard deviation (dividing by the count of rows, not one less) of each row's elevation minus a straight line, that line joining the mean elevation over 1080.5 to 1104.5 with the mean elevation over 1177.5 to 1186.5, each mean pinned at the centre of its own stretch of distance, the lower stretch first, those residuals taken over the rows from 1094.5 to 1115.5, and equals 18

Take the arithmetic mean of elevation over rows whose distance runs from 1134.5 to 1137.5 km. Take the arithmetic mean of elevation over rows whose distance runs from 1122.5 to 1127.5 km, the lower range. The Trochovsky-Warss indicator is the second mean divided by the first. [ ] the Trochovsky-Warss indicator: 1.11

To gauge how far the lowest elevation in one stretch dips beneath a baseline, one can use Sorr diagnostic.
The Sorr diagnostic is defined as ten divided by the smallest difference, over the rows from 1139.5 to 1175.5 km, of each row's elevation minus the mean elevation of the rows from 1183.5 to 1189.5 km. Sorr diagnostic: -17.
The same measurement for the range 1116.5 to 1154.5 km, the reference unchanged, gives -19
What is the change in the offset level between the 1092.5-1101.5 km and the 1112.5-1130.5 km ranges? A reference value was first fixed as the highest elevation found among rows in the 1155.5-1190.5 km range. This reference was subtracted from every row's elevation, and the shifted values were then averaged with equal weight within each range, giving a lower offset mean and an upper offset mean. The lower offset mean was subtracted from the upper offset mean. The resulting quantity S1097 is -0.12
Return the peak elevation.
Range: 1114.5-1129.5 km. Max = 2.14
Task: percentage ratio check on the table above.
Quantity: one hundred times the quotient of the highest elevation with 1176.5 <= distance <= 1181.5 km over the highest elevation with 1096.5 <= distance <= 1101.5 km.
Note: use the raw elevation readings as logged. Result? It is 107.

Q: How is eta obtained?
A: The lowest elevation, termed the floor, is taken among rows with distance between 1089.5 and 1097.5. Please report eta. 1.82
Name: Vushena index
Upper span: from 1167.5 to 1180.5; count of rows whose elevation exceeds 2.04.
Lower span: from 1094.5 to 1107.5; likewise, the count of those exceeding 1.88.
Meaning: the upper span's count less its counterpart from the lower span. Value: -11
